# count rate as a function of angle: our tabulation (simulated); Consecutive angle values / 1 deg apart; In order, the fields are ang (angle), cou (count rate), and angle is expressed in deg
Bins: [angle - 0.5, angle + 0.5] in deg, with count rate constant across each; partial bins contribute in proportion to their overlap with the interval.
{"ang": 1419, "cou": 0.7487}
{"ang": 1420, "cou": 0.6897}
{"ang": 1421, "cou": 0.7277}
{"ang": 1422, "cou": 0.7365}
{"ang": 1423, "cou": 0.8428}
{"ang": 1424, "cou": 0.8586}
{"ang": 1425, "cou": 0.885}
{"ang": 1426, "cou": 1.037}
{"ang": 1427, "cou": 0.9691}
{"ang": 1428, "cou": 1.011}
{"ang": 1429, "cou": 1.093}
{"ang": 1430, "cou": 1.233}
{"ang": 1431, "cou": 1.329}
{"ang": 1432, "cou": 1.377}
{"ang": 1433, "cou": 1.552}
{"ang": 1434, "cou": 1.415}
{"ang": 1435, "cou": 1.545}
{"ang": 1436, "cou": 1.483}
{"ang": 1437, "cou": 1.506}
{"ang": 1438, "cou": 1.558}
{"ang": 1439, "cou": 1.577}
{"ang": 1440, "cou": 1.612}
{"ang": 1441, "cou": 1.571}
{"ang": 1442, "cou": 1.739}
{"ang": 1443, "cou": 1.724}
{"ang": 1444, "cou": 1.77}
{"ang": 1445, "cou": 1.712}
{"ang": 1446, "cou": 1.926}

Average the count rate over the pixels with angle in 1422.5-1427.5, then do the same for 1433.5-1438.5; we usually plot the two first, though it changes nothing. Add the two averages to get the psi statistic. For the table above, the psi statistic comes 2.42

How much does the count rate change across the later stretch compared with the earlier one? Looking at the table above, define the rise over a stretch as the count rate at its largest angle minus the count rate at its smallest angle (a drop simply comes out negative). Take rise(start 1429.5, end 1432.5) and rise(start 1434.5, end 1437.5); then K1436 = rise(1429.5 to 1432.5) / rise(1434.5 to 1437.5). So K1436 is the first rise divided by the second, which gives -3.7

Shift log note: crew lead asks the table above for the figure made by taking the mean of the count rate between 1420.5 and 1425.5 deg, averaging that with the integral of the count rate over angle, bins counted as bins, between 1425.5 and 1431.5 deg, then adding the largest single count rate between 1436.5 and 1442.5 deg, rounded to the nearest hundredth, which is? 5.48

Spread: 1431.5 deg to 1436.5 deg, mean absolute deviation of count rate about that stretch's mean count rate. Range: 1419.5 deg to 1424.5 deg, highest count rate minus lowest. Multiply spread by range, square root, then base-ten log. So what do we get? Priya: -0.99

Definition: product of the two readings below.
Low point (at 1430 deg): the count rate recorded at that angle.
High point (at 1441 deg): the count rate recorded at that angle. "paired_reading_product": 1.94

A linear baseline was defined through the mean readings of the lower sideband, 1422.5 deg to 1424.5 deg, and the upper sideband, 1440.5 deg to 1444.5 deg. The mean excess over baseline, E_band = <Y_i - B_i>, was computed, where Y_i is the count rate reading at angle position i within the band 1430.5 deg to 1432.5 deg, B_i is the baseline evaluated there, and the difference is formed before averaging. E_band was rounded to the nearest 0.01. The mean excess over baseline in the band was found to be 0.14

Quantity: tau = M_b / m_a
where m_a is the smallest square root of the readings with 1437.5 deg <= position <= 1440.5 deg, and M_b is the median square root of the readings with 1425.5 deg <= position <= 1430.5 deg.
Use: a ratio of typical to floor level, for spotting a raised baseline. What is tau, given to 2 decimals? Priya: 0.82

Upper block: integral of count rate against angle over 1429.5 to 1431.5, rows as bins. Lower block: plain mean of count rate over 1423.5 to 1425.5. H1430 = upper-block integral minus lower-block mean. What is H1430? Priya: 1.69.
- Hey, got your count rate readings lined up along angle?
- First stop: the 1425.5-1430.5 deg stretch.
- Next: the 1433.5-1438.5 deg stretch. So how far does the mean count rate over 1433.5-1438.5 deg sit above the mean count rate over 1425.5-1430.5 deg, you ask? 0.43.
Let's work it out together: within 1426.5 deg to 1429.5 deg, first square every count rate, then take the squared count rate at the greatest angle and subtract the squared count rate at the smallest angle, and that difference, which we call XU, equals 0.26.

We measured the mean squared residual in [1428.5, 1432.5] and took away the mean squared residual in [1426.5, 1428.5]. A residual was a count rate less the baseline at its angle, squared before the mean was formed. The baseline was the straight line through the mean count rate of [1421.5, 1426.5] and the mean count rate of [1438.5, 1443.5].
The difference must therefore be 0.010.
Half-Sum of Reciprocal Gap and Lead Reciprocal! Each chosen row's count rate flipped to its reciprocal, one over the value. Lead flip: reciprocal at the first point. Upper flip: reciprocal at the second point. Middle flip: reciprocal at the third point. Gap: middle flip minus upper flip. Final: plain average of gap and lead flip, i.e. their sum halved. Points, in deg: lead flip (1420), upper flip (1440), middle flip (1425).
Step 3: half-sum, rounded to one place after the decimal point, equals 1.0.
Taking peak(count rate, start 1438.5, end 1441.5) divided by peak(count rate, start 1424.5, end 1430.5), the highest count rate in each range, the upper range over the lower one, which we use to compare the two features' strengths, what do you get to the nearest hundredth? 1.31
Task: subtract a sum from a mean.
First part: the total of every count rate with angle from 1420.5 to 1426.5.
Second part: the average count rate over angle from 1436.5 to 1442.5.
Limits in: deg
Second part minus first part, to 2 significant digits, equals -3.5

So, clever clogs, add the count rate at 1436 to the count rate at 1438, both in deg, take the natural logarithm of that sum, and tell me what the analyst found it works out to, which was 1.11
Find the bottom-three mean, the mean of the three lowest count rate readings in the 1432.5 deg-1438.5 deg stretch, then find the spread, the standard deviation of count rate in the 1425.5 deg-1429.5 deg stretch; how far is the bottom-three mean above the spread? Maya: 1.42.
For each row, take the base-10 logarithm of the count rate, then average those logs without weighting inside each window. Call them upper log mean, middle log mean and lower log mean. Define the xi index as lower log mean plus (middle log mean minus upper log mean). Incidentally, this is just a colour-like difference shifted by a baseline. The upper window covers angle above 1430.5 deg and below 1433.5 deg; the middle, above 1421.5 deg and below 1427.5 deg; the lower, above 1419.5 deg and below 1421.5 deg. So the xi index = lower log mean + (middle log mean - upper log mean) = -0.35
